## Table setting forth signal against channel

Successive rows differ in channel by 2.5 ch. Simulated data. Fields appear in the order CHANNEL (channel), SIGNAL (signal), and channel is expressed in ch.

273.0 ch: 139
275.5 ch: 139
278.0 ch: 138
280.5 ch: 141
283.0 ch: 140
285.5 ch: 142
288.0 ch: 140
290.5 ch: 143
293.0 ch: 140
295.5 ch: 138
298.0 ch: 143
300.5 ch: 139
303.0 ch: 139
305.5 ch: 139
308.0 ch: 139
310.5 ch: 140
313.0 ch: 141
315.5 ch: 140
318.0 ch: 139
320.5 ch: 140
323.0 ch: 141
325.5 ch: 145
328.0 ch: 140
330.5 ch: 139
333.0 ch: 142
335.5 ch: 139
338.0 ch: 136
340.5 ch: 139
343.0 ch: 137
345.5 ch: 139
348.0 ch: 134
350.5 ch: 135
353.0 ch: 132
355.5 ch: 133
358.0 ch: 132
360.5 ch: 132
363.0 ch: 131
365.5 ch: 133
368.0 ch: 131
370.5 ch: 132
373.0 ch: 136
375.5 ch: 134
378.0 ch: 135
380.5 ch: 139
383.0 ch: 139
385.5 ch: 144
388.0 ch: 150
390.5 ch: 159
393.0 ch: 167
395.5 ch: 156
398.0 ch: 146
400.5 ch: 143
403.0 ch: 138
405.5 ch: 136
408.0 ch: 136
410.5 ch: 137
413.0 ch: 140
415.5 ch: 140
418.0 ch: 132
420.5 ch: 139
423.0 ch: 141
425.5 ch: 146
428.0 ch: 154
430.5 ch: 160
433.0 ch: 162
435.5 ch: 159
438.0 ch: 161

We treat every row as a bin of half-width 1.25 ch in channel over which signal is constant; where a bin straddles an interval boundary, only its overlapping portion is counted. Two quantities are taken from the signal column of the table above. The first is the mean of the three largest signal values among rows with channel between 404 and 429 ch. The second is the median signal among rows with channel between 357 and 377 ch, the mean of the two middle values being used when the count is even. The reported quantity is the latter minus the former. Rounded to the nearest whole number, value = -15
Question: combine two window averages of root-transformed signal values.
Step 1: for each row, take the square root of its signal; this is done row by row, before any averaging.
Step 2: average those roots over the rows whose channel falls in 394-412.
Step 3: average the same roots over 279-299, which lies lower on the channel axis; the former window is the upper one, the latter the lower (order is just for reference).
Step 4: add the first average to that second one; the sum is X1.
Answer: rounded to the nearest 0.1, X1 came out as 23.8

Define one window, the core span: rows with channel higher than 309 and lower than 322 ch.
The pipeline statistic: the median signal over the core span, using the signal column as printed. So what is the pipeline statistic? 140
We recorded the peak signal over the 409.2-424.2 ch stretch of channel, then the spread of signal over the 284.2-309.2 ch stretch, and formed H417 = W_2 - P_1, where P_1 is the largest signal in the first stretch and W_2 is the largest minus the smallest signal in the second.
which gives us -136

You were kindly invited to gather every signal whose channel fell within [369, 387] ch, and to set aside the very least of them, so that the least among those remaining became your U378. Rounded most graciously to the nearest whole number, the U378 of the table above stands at 134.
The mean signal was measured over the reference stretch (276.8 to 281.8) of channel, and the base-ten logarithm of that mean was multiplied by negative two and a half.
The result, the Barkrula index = -5.36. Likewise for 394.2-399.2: -5.45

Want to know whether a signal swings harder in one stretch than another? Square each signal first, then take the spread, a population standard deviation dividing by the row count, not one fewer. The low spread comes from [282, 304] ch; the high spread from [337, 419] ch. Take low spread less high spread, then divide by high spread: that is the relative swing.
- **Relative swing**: -0.80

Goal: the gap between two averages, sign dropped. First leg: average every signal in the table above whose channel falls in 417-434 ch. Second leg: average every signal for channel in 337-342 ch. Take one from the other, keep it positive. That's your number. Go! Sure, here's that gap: 10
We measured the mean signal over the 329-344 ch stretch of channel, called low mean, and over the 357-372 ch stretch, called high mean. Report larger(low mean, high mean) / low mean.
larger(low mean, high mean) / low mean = 1.00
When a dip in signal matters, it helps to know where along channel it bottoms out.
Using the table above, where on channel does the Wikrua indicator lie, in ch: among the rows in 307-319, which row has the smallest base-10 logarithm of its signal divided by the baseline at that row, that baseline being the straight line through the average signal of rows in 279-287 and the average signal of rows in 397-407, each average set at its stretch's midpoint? 308.0 ch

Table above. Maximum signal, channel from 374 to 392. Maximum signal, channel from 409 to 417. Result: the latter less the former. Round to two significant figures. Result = -19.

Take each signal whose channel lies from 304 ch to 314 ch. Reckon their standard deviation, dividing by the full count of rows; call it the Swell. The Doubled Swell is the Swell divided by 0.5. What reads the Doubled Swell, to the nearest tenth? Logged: 1.7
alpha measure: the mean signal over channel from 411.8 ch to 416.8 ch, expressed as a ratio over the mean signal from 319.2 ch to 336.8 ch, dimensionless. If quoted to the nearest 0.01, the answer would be 0.99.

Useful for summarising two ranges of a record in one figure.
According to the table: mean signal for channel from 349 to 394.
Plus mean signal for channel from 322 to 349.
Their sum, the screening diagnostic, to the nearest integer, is 278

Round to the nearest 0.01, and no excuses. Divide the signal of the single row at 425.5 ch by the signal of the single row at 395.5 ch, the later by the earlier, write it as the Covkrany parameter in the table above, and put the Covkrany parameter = 0.94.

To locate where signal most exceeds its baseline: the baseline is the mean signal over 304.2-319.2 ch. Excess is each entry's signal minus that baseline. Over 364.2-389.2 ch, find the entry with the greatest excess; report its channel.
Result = 388.0 ch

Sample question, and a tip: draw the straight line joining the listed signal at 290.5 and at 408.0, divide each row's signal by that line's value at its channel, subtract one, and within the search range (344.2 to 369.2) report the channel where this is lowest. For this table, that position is 363.0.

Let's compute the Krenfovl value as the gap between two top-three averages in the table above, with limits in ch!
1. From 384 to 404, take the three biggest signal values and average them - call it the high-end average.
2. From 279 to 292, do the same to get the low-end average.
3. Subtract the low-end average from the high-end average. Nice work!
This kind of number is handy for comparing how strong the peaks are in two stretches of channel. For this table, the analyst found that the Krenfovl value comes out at 19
